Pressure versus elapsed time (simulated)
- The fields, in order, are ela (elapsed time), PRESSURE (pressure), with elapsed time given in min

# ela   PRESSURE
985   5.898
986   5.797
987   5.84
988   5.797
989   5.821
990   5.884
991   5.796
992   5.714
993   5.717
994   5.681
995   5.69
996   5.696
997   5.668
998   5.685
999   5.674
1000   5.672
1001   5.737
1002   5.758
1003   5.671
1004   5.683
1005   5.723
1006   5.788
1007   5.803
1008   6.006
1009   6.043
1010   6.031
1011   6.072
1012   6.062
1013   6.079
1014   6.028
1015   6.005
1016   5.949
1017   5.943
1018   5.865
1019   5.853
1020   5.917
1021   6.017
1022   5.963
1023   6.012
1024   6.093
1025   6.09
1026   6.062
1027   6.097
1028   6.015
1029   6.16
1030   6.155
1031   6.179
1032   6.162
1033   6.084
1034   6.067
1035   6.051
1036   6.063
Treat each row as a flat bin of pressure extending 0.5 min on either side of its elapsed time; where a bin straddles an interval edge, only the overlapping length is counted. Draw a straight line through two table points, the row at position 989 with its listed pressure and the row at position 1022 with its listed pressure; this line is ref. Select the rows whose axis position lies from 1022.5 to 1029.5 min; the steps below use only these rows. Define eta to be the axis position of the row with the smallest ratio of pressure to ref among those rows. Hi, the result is 1028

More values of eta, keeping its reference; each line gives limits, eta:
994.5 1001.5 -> 1000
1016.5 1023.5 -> 1019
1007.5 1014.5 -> 1014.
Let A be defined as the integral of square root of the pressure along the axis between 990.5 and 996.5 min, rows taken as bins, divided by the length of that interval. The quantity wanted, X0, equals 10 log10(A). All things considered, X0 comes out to 3.79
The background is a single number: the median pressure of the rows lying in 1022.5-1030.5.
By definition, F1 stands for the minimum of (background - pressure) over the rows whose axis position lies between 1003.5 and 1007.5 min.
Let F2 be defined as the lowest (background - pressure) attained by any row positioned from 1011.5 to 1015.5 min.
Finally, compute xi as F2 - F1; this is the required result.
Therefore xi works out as -0.28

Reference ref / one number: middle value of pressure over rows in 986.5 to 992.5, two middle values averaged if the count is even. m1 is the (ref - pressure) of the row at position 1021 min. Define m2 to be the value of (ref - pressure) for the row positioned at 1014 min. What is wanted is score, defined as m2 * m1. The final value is 0.05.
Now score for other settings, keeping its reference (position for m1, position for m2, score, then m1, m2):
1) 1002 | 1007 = 0.00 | 0.05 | 0.01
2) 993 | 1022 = -0.01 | 0.09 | -0.15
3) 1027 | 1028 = 0.06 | -0.29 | -0.21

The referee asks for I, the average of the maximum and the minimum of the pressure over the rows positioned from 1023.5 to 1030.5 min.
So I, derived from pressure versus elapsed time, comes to 6.09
